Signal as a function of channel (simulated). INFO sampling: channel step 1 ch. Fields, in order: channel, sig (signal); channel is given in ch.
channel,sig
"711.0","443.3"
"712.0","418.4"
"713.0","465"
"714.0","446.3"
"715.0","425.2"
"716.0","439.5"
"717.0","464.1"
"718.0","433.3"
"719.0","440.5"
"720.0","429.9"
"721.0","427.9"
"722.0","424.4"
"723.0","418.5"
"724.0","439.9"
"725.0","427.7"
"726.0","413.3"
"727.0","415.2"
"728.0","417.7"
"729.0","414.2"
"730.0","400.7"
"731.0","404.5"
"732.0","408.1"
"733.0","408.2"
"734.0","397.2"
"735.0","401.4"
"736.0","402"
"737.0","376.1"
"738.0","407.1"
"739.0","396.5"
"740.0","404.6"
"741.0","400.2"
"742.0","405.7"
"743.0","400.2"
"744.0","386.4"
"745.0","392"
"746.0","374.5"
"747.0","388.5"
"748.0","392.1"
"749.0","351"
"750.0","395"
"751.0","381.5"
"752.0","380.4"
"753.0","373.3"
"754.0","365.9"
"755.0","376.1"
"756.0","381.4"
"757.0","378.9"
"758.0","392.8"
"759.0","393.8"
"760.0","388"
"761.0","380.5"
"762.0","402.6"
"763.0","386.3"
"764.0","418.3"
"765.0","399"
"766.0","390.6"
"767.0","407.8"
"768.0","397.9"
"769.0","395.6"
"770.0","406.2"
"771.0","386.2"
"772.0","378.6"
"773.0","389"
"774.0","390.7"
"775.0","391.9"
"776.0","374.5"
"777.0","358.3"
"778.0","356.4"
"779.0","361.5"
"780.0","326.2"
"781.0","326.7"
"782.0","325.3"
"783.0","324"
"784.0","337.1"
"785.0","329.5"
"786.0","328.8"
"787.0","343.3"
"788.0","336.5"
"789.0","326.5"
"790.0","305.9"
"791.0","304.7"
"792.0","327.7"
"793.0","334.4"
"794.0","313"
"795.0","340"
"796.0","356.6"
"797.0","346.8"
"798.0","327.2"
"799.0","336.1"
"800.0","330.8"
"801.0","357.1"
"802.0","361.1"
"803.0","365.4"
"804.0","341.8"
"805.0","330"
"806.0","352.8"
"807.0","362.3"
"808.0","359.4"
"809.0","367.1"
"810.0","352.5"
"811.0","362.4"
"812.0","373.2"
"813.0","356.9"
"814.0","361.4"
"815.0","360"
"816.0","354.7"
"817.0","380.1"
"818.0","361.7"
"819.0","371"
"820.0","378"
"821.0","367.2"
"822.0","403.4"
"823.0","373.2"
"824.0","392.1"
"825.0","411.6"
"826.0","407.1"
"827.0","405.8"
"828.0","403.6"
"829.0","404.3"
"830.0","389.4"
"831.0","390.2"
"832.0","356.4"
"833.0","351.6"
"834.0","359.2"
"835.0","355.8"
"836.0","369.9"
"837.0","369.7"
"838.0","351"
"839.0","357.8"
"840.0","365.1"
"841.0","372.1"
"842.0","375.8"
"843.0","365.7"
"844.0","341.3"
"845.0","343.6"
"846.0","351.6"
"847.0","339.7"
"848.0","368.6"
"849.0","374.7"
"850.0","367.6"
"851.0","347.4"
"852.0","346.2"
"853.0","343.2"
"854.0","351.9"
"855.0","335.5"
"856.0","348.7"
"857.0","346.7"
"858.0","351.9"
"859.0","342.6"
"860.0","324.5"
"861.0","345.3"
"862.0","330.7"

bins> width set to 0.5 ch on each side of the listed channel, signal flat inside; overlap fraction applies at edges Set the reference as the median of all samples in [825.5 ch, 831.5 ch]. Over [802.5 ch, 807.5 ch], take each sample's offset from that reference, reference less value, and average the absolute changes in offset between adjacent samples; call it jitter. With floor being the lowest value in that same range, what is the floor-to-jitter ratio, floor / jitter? 19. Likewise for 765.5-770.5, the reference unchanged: 39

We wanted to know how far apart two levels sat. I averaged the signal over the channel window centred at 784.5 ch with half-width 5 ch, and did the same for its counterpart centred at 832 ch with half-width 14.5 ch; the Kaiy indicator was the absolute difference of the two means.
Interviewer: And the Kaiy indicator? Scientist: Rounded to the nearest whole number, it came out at 44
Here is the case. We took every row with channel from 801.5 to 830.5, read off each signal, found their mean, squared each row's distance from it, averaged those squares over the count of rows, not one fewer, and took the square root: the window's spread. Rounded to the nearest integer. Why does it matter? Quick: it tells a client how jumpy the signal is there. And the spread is 21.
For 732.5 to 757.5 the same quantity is 14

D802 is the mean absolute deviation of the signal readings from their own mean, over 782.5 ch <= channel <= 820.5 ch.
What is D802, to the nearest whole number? 17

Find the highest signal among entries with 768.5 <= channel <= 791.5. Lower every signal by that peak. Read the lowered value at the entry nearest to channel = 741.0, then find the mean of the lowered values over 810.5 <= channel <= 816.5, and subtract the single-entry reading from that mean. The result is -39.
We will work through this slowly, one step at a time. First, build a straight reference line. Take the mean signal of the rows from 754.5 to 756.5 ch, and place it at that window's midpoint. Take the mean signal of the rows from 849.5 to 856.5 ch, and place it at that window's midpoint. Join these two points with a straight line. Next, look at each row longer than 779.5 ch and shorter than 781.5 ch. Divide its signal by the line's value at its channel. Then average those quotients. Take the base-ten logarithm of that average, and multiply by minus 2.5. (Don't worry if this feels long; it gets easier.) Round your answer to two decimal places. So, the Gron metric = 0.14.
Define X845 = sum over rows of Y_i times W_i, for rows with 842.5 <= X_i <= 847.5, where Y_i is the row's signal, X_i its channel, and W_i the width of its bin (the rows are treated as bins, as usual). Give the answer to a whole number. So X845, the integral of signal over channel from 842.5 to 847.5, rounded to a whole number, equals 1742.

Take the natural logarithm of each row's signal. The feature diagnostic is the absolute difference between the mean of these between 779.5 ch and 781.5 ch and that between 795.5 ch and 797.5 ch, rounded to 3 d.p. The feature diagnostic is 0.074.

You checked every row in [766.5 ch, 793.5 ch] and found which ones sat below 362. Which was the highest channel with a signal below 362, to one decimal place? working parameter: 793.0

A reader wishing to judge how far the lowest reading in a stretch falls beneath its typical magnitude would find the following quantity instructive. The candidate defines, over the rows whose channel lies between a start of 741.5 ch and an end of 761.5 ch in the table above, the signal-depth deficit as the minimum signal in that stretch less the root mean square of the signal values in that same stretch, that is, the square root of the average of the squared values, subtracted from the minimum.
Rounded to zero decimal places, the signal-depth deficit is -33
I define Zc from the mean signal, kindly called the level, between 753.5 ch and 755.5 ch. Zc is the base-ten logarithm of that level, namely 2.57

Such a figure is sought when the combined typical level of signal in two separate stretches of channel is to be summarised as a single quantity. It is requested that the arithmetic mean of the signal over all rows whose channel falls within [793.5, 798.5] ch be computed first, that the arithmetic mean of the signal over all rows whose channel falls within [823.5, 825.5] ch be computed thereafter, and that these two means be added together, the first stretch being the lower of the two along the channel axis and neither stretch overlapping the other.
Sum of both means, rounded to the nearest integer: 739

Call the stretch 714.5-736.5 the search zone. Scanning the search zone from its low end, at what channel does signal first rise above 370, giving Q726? 715.0 ch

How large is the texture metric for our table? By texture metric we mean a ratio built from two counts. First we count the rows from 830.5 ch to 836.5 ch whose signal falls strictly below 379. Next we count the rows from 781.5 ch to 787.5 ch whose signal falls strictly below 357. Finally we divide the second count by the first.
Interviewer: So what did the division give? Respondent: 1.20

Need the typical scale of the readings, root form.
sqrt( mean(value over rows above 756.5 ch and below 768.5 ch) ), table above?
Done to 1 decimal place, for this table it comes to 19.9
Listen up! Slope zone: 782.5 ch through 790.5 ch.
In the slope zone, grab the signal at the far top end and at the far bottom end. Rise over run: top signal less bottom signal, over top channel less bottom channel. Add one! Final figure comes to -1.6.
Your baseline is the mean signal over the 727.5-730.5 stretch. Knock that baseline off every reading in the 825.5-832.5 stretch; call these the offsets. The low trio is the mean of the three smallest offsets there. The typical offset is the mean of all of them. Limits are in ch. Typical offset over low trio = 0.53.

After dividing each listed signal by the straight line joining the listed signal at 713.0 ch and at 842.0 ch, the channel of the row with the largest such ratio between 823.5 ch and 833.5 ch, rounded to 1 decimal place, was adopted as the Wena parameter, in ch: 825.0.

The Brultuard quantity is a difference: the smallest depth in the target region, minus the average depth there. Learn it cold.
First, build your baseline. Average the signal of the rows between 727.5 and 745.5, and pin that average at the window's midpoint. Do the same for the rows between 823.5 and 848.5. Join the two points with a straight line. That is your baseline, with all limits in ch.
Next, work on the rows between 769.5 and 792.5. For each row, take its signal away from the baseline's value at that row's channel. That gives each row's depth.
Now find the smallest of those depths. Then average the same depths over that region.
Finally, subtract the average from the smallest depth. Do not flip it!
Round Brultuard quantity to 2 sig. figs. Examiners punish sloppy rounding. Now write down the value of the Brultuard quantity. -54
